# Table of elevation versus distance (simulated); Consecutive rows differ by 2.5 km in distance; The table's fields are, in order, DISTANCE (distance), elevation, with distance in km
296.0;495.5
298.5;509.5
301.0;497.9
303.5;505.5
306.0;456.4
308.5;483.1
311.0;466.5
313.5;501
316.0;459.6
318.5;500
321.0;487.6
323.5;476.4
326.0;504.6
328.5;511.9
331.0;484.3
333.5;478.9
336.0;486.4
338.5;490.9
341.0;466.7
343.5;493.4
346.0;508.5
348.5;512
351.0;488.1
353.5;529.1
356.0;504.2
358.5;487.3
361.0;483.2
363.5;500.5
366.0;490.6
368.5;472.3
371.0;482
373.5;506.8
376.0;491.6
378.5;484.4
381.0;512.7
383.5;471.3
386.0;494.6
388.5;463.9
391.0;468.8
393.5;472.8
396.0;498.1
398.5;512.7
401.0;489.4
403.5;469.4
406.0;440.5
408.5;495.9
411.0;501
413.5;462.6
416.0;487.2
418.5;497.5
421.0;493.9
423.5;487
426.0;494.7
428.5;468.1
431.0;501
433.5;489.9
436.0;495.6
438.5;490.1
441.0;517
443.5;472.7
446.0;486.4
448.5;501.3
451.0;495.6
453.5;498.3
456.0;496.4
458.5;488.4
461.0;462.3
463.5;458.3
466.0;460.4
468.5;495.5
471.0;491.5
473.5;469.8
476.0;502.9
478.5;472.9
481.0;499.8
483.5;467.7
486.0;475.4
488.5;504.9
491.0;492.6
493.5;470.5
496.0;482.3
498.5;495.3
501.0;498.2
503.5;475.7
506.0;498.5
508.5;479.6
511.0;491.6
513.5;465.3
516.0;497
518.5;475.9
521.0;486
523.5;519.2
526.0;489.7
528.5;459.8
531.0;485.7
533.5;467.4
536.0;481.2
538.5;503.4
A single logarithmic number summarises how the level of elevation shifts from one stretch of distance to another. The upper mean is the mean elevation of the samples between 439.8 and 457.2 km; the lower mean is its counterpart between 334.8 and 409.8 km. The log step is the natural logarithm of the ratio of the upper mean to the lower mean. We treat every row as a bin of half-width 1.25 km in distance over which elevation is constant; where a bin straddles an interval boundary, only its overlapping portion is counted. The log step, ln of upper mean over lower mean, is 0.013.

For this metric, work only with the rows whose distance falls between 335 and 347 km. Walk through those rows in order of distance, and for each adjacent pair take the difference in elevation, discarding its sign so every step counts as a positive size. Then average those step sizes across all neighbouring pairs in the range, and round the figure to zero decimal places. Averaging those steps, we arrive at 18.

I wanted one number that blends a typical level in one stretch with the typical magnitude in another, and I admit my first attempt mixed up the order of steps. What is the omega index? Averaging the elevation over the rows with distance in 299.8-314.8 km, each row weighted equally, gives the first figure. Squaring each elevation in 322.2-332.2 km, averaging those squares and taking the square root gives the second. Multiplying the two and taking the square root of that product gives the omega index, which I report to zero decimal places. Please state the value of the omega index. 490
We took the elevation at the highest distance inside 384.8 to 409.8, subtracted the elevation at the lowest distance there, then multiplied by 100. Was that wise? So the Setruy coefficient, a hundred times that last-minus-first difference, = 130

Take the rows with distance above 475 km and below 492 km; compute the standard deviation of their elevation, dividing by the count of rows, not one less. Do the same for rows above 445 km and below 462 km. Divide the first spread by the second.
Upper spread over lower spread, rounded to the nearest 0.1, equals 1.2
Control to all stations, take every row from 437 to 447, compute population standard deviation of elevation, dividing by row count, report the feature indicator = 16.1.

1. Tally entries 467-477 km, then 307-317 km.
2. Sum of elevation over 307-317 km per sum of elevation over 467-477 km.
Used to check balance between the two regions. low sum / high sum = 0.97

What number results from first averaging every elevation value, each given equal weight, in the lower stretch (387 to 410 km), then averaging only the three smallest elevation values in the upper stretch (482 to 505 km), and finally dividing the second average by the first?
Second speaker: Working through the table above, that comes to 0.98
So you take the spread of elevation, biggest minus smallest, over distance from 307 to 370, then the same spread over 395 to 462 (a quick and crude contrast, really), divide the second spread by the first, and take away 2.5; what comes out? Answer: -1.4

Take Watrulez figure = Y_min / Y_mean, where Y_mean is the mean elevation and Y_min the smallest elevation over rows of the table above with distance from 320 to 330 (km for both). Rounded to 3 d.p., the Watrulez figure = 0.962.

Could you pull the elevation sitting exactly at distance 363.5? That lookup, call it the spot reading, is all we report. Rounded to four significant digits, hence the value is 500.5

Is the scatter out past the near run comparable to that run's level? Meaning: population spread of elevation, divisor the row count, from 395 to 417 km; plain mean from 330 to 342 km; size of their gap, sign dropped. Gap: 460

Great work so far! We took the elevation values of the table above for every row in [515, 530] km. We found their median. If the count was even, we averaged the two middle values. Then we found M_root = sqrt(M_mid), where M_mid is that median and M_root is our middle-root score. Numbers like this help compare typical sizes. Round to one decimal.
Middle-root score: 22.1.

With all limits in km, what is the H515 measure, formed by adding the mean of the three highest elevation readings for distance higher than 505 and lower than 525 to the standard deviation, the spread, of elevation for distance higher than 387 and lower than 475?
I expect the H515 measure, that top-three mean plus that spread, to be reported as 522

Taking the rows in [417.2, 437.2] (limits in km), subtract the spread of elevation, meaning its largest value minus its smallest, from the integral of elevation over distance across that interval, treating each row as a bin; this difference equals 9786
